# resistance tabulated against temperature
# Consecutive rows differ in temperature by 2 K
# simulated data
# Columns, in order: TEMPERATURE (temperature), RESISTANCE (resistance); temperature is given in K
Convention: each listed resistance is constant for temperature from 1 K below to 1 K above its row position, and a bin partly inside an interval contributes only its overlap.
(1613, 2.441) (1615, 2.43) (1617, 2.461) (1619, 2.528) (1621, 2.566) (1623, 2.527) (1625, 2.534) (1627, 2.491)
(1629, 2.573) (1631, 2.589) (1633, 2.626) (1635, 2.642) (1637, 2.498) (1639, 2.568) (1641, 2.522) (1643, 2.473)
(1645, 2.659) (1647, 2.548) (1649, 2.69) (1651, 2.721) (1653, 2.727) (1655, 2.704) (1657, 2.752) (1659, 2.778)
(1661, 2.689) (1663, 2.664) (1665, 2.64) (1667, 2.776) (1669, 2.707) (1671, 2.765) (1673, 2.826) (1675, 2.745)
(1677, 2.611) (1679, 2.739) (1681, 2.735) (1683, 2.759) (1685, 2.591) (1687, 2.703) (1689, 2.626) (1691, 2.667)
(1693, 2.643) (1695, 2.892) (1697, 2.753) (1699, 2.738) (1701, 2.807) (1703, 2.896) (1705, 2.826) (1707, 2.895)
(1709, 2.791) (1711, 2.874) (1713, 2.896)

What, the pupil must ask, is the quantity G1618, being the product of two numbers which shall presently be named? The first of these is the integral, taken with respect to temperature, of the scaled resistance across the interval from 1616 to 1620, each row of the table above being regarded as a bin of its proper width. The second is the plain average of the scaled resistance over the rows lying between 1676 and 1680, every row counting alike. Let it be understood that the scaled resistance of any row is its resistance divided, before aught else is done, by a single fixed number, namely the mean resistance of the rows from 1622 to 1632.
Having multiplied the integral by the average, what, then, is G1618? 4.1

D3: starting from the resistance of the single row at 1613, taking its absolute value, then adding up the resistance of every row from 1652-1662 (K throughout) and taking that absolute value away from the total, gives 11.2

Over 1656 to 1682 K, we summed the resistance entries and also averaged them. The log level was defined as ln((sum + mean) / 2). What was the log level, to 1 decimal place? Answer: 2.9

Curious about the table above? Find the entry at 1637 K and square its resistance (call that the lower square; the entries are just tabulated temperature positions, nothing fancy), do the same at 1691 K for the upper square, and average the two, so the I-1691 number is 6.68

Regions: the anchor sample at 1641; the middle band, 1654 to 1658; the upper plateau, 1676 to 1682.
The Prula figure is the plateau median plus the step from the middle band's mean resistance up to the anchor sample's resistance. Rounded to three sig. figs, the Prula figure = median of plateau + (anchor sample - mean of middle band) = 2.53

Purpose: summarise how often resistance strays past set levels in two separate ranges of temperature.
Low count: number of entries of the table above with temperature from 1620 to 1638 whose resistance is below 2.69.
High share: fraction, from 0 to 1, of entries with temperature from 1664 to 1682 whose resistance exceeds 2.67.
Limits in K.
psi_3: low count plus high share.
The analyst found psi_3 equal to 9.8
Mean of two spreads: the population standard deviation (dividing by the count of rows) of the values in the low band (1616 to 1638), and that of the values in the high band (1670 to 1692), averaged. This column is 0.062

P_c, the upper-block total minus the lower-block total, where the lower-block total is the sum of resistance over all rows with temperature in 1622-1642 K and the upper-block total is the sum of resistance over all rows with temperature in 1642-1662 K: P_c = 1.2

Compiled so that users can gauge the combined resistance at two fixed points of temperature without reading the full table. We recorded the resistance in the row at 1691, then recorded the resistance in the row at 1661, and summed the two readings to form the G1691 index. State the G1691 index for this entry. 5.36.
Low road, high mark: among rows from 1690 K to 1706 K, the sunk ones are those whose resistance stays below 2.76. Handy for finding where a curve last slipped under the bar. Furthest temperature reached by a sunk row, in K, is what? 1699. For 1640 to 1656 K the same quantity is 1655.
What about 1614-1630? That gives 1629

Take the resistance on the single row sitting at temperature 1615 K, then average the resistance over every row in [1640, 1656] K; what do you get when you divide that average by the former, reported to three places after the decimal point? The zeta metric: 1.083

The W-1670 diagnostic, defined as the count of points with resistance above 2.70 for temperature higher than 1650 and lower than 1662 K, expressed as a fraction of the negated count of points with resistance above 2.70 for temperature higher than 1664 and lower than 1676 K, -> -1.0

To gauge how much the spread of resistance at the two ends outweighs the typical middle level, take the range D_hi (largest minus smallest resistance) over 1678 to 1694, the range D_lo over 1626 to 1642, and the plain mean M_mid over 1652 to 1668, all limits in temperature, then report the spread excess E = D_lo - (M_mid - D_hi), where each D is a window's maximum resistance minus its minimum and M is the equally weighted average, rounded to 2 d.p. -2.40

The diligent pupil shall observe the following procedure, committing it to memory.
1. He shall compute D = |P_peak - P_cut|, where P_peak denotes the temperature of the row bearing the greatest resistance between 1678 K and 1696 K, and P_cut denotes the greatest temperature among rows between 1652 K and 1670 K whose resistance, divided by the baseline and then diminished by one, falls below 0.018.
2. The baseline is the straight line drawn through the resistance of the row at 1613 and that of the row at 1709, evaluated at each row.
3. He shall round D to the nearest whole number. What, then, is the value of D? 30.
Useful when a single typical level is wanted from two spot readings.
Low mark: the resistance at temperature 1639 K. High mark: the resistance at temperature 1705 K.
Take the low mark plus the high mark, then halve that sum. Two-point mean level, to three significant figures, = 2.70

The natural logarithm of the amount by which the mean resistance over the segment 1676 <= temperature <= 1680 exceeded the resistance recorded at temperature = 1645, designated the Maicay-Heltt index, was -4.1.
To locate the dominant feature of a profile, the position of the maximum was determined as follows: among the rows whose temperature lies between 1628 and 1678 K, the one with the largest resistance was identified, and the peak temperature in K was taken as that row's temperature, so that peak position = 1673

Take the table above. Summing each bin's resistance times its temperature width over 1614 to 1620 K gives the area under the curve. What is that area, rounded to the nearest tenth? 14.8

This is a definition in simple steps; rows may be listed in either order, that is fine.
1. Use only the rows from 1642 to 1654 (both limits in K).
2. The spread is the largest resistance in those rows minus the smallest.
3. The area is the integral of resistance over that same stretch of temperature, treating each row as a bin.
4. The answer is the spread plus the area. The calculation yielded 31.9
